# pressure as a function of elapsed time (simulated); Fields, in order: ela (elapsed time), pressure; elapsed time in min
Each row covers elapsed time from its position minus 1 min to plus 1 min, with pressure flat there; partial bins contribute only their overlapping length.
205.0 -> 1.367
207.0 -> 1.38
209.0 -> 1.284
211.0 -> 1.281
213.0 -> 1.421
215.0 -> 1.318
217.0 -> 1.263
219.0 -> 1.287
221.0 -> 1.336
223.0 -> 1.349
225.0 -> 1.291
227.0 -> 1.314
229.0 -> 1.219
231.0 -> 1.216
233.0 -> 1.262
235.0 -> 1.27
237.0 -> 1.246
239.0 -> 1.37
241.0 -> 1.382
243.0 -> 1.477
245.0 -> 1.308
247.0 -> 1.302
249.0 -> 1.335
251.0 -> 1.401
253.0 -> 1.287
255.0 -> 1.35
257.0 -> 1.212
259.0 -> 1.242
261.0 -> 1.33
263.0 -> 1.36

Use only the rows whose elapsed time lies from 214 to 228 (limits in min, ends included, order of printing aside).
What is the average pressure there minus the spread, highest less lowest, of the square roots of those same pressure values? 1.27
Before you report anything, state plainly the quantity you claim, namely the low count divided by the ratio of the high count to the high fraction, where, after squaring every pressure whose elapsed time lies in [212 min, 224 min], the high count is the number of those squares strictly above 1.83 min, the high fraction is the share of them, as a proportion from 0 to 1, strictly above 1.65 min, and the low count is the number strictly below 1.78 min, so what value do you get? 2.5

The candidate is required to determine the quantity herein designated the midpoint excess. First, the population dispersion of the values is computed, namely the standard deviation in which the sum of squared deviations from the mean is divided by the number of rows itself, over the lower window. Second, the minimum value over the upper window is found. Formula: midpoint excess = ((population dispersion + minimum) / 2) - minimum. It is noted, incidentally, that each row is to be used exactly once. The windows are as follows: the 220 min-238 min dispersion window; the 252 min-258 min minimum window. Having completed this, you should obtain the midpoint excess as -0.58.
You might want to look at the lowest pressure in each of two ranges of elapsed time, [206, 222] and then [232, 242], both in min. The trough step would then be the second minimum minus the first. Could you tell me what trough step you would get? -0.02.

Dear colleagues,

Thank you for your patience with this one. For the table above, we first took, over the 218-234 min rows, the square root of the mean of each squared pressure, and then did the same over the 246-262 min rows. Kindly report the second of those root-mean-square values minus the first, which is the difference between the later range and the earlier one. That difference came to 0.024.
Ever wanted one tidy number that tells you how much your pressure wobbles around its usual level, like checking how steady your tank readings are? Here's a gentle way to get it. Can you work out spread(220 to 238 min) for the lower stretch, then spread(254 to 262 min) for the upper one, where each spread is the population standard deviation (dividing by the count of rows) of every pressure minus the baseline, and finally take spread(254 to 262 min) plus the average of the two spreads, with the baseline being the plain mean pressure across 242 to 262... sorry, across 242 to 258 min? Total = 0.110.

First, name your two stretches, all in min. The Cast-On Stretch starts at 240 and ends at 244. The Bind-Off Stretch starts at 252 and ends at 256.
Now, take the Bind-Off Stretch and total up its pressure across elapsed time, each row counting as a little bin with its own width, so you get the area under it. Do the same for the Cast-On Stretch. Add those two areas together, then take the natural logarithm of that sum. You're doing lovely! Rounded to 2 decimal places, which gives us 2.40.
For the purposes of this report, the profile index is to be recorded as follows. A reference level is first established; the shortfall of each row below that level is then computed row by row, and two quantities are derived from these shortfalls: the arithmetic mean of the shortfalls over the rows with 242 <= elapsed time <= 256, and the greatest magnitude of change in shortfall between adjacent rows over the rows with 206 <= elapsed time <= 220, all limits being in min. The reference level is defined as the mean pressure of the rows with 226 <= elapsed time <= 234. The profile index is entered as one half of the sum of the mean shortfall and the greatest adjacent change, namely 0.021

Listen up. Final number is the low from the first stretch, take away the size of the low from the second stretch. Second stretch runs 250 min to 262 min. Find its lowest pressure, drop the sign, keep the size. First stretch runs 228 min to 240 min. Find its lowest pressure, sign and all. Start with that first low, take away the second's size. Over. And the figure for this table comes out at 0.00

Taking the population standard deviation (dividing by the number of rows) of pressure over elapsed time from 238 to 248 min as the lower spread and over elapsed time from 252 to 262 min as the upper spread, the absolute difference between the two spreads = 0.011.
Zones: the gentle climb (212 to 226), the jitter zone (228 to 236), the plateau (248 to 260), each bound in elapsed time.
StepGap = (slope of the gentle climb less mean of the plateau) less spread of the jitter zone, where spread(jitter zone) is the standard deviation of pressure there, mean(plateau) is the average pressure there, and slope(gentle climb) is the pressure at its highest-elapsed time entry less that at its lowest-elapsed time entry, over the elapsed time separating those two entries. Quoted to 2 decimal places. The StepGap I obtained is -1.34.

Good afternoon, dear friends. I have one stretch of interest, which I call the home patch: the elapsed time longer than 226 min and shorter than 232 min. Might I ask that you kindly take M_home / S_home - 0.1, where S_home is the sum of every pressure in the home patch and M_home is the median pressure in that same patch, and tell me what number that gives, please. 0.225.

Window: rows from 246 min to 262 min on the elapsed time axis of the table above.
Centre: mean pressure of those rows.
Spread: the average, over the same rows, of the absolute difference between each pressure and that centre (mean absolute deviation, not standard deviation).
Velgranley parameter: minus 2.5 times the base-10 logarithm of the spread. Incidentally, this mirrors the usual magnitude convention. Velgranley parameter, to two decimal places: 3.33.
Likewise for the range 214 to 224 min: 3.86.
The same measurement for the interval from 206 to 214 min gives 3.07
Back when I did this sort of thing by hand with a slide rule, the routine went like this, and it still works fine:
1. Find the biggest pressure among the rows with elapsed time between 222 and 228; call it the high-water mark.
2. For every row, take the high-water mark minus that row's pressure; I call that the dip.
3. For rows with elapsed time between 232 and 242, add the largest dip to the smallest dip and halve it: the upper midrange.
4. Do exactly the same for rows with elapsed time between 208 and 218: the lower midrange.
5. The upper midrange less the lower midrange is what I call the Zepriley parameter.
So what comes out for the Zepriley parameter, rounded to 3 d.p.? 0.028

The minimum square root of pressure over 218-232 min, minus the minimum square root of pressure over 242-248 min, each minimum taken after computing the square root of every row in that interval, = -0.04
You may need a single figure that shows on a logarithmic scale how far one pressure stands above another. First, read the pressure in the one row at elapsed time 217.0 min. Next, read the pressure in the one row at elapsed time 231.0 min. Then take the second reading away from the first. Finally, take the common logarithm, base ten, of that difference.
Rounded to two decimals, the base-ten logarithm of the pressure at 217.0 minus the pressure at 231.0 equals -1.33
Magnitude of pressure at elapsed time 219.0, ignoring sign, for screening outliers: 1.29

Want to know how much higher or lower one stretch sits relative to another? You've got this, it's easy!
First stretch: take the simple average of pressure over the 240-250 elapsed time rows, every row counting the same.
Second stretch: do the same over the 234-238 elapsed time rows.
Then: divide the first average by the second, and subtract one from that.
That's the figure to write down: 0.08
